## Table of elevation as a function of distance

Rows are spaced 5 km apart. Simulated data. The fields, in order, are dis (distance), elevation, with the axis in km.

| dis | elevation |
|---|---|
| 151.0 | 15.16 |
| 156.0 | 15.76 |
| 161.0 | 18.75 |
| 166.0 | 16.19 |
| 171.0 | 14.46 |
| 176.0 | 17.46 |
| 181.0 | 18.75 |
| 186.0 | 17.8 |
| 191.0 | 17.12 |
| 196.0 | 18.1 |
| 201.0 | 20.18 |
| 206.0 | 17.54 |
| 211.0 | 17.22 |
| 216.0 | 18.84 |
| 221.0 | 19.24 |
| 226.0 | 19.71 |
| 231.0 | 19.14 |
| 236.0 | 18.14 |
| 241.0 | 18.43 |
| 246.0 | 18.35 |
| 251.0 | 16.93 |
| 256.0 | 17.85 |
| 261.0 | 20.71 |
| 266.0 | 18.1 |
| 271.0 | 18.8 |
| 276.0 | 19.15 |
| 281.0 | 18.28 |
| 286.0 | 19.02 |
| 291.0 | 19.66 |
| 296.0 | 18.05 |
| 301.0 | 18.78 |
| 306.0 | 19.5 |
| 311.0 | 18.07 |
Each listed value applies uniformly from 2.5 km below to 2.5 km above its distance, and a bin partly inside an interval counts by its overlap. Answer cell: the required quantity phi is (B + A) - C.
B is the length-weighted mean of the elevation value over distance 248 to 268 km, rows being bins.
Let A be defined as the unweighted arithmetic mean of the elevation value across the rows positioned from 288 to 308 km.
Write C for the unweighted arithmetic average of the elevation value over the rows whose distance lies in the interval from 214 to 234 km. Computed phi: 18.2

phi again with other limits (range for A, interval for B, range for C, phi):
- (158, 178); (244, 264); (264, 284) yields 16.6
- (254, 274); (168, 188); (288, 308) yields 16.9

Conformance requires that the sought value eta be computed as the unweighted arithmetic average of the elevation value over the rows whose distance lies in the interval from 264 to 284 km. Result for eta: 18.6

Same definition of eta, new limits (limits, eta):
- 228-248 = 18.5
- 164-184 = 16.7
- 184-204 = 18.3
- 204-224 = 18.2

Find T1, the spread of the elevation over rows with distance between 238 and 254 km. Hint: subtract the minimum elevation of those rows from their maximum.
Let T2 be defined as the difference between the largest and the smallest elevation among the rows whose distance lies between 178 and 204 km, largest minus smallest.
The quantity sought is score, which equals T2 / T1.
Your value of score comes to 2.0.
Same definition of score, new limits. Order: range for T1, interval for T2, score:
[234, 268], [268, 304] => 0.4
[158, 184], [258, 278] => 0.6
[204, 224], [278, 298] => 0.8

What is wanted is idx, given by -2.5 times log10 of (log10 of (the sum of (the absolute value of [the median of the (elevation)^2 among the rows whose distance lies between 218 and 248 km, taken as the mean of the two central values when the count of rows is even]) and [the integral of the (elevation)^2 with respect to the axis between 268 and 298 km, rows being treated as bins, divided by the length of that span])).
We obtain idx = -1.14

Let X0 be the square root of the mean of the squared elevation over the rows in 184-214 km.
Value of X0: 18.0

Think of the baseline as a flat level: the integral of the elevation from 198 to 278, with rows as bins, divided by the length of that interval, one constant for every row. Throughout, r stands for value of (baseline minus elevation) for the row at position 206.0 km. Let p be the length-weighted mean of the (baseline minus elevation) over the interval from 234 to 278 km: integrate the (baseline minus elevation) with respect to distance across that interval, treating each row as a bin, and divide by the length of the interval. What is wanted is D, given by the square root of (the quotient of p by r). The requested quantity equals 0.37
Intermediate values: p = 0.1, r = 1.1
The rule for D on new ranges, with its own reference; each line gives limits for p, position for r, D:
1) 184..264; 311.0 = 0.56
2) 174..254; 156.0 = 0.34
